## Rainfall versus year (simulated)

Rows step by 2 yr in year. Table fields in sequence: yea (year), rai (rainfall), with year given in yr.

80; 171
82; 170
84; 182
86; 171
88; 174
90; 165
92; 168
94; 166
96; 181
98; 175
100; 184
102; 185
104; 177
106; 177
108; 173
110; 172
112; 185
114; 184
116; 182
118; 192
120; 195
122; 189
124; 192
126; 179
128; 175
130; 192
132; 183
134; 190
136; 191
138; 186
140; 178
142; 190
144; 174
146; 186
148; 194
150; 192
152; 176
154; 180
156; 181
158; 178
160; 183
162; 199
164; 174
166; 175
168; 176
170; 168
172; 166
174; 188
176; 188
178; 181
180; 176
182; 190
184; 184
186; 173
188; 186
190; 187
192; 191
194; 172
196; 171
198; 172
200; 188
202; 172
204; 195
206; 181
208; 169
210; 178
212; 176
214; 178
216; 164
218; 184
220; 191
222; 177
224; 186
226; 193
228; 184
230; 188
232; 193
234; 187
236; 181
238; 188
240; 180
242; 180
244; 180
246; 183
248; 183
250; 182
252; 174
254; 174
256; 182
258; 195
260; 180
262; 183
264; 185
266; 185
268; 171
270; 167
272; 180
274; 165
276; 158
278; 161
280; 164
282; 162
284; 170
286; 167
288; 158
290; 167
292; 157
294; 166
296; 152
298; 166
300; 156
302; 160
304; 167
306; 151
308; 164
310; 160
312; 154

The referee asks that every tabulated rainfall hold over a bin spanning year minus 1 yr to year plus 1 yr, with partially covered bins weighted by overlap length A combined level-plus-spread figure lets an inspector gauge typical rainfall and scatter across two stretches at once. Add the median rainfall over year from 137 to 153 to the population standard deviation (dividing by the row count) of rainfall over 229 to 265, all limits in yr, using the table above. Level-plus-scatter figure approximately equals 191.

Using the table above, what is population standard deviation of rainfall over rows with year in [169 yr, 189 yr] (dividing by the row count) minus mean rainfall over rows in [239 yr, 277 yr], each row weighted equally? -170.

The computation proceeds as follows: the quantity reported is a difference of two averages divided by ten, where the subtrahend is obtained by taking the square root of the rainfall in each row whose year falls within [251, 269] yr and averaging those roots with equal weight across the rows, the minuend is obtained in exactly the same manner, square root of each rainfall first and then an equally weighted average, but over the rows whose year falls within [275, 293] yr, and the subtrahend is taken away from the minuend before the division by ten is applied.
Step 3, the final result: -0.070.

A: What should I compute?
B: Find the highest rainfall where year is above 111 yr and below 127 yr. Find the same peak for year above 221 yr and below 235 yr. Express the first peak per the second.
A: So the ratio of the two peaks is 1.010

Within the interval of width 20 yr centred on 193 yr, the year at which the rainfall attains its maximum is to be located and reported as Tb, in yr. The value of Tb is 192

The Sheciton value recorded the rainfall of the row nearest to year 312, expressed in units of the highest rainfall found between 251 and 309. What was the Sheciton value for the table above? 0.79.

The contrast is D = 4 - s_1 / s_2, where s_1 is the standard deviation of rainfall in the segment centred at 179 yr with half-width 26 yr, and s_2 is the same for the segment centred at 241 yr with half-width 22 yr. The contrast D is 2.51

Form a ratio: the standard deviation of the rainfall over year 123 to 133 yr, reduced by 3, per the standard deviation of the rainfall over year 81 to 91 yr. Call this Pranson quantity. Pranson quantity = 0.7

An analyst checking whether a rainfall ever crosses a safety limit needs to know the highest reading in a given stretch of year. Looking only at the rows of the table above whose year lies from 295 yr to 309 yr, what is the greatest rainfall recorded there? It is 167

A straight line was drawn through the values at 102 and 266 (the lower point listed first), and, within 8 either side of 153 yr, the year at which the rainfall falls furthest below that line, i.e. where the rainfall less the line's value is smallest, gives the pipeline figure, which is 152 yr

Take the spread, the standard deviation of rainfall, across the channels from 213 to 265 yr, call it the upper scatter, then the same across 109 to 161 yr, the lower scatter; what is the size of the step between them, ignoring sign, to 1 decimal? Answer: 0.1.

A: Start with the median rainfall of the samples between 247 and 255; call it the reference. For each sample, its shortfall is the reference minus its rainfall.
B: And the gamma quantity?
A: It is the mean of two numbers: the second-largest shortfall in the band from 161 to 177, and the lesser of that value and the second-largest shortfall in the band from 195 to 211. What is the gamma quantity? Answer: 8.5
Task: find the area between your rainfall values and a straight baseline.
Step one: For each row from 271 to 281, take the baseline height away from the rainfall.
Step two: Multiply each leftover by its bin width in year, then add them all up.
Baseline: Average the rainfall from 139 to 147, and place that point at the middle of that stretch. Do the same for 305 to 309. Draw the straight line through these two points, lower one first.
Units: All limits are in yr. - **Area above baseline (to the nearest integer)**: 35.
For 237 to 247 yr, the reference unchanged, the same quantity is 150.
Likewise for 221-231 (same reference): 160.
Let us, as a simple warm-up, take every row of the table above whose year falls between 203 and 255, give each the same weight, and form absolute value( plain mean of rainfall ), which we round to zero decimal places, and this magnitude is 182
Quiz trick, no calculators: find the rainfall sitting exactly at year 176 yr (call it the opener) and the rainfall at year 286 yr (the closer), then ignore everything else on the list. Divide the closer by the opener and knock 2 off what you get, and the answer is -1.11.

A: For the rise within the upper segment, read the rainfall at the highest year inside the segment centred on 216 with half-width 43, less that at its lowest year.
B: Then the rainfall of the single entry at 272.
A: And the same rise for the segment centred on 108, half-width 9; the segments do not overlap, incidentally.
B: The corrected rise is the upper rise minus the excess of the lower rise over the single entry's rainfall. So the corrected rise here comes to 189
